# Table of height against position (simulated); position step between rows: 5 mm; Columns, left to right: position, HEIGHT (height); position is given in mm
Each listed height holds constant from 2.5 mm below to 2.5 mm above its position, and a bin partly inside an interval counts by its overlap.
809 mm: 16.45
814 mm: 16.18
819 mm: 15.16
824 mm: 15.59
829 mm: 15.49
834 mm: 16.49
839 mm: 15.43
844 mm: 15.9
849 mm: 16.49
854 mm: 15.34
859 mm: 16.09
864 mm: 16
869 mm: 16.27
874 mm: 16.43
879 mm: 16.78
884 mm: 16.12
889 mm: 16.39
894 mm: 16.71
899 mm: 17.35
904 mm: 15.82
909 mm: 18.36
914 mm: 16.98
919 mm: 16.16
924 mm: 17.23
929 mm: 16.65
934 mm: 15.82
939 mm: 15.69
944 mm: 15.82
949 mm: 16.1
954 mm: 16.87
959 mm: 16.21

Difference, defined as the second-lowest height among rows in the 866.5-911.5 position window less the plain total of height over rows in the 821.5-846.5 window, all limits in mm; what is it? -63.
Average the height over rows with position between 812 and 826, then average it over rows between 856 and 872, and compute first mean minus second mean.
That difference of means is -0.48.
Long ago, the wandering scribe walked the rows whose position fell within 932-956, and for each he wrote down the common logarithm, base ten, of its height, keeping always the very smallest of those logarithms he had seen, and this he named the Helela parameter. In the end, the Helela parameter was 1.20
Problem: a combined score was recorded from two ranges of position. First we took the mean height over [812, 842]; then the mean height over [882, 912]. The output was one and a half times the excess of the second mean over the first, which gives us 1.6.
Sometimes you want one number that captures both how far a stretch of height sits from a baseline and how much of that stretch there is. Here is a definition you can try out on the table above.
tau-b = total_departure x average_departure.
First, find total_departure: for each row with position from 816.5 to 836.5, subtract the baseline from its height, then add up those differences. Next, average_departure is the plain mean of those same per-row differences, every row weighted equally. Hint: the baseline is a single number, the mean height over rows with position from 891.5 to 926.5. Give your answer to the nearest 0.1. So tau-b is 6.4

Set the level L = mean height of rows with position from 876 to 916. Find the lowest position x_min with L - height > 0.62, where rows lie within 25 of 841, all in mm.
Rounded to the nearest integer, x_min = 819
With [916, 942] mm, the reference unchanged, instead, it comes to 919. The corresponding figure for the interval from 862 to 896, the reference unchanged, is 864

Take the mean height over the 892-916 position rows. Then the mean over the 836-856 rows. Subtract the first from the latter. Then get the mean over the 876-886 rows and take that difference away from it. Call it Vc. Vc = 17.7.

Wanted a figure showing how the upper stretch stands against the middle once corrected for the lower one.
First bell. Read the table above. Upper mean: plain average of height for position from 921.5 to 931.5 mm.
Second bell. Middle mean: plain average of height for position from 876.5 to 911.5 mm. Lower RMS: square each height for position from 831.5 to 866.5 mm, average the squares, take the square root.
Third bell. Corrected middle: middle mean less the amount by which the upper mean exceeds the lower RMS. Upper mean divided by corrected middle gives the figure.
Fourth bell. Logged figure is 1.07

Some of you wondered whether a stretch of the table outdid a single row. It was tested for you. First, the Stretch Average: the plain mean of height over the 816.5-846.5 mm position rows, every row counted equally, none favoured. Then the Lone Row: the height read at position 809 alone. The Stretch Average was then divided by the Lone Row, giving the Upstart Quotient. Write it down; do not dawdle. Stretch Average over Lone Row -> 0.95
